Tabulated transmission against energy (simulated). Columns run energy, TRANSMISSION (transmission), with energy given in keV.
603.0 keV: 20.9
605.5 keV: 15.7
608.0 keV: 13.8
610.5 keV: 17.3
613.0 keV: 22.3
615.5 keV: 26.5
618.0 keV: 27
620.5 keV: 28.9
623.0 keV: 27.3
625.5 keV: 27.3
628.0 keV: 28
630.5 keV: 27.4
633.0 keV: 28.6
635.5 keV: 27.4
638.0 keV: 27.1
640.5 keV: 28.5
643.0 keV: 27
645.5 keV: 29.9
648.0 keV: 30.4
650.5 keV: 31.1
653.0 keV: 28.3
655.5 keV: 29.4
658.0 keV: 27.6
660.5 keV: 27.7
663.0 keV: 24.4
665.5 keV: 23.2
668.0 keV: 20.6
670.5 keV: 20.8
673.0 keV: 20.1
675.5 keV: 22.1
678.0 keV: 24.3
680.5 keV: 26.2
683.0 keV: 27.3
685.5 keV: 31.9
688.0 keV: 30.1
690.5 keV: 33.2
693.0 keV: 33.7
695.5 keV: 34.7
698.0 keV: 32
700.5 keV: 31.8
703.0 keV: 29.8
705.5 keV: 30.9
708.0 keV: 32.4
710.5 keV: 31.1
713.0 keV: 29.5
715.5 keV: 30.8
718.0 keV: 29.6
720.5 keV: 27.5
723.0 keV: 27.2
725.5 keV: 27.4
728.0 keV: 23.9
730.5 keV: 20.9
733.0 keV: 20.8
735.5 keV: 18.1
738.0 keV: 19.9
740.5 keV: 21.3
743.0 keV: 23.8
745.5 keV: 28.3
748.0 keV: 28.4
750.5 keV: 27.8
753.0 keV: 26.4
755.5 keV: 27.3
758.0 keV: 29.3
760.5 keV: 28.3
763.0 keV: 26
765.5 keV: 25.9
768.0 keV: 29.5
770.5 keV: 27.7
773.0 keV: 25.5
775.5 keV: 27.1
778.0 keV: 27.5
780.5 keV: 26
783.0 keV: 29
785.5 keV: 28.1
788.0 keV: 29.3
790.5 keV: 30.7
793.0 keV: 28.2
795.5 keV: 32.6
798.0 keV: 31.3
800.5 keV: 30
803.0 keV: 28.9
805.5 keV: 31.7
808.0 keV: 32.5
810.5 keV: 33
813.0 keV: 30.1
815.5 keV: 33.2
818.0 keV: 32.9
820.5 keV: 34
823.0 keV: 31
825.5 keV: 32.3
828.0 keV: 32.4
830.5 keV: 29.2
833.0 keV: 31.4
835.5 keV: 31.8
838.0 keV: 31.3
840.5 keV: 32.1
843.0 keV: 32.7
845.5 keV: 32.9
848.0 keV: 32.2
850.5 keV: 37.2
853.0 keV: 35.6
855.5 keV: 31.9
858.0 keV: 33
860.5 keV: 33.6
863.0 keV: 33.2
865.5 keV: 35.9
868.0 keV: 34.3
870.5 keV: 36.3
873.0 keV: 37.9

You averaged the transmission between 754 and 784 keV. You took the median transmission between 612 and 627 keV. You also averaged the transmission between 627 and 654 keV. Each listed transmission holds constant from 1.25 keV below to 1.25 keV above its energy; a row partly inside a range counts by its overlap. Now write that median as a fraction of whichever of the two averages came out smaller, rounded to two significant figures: 0.99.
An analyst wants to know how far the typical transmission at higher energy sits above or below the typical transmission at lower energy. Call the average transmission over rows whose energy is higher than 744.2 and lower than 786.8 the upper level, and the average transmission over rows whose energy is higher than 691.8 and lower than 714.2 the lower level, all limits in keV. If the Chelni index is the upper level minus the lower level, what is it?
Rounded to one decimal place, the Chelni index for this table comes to -4.2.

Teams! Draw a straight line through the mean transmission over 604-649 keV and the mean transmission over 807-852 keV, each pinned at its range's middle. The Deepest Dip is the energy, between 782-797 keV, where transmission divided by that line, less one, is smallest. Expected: 793.0 keV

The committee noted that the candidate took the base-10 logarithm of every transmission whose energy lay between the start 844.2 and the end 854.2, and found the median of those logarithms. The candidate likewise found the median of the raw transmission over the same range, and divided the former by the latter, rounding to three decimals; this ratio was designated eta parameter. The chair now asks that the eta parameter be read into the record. 0.045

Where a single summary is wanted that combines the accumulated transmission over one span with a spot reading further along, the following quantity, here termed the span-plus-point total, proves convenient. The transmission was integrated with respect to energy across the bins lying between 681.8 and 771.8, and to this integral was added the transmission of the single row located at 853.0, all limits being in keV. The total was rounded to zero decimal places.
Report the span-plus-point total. 2547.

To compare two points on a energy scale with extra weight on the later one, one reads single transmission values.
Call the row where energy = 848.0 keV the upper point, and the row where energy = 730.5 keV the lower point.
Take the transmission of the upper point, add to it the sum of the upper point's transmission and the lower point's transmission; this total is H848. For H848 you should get 85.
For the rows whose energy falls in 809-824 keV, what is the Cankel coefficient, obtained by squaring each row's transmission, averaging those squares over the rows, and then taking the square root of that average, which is 32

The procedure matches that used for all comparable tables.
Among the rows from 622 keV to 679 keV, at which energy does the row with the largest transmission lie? 650.5 keV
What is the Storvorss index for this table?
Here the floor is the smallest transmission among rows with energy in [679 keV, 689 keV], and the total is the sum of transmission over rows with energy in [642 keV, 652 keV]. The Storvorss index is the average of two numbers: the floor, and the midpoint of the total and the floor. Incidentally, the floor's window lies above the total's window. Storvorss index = 49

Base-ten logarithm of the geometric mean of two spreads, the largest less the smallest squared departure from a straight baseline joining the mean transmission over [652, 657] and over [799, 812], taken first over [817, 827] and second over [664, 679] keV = 1.3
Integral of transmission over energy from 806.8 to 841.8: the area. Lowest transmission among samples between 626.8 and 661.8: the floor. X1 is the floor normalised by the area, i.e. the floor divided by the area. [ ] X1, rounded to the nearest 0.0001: 0.0242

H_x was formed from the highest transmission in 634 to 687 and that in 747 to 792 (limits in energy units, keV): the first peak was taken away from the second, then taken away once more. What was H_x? -33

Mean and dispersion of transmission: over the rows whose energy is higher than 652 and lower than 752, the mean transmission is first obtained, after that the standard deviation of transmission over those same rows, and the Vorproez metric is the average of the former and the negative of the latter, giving 11.3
